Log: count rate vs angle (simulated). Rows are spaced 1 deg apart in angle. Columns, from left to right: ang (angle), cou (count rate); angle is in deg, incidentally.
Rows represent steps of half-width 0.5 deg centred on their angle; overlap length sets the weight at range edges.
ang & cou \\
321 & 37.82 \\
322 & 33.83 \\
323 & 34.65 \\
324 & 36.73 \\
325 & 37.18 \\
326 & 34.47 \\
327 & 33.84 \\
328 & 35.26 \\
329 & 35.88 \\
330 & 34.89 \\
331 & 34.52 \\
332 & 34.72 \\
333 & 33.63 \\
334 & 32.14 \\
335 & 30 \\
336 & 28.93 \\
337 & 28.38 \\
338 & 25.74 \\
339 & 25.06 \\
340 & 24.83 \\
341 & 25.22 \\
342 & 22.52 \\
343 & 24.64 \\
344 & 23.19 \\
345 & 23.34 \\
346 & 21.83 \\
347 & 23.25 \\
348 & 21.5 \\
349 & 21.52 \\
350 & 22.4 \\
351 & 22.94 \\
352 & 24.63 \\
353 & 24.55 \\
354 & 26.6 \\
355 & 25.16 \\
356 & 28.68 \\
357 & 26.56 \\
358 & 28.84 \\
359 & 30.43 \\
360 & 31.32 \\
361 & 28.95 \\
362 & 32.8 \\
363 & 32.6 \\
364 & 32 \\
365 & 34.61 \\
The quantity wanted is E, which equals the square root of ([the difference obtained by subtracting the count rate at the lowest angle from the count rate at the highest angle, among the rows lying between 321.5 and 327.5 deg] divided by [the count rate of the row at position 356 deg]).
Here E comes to 0.02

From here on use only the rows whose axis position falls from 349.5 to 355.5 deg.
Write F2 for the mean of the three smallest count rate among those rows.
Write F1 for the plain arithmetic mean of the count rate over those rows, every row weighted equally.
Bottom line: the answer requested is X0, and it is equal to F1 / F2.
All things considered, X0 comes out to 1.05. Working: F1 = 24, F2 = 23.3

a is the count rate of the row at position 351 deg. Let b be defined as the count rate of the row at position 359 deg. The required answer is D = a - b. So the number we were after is -7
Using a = 22.94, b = 30.43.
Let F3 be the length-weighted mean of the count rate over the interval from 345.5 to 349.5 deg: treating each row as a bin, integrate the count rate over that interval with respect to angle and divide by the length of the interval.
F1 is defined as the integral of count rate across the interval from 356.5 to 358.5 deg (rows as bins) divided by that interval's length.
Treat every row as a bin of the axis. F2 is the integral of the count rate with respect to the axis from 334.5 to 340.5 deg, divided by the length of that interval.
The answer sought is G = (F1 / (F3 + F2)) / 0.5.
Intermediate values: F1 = 27.7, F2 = 27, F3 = 22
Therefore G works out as 1.13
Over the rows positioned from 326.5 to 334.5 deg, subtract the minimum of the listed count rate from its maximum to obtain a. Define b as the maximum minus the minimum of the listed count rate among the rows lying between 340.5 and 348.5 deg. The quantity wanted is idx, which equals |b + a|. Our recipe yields 7.5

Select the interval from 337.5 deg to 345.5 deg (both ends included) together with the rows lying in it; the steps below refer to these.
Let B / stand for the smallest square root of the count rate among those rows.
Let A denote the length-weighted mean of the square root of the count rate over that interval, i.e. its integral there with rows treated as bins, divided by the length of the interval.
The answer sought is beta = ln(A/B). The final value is 0.038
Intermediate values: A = 4.93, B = 4.75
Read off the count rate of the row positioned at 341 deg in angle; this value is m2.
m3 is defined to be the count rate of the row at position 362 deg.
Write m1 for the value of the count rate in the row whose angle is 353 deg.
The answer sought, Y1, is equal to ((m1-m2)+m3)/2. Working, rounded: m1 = 24.55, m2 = 25.22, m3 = 32.8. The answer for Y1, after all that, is 16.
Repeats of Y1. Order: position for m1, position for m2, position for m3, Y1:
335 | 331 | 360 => 13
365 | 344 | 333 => 23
